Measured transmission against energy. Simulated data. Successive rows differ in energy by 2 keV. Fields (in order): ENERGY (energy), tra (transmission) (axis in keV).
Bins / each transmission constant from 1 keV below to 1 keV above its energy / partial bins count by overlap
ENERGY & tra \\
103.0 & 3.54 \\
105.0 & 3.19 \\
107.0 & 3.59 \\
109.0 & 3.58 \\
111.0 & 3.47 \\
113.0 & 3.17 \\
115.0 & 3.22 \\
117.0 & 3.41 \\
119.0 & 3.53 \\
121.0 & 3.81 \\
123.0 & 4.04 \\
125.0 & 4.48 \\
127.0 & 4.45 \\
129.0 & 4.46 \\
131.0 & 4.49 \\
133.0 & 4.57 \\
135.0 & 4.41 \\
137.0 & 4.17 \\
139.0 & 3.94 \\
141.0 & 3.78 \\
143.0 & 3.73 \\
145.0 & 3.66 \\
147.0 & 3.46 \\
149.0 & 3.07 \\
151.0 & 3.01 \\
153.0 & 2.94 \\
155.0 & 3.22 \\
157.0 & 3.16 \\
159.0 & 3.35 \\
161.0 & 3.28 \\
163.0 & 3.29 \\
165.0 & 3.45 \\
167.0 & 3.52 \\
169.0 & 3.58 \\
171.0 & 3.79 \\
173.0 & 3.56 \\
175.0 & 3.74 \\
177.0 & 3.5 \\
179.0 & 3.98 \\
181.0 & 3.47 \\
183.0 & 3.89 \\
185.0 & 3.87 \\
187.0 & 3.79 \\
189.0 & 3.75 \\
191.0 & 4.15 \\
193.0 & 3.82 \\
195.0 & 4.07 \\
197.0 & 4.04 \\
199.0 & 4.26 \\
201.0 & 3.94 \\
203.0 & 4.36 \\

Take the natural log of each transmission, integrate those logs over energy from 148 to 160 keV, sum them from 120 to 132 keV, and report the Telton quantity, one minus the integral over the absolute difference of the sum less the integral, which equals -1.8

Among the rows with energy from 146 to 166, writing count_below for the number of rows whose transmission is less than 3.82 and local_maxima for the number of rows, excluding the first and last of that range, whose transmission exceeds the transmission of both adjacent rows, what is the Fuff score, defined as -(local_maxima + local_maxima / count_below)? -2.2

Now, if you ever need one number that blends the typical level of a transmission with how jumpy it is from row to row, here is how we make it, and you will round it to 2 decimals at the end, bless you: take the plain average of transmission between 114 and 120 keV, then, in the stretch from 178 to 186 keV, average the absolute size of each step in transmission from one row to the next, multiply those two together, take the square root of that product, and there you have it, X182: 1.04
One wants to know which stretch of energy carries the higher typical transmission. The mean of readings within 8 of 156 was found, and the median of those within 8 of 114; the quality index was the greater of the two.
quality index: 3.5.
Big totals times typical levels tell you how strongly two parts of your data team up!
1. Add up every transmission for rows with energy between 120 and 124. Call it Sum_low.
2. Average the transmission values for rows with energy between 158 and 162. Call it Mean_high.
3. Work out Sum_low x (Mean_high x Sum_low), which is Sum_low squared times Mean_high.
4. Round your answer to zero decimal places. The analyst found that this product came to 204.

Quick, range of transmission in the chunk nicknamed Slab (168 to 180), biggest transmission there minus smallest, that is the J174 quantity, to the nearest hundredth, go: 0.48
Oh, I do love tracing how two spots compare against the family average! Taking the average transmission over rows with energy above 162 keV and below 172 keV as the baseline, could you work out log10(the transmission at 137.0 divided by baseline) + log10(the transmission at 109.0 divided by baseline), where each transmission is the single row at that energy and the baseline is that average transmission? 0.079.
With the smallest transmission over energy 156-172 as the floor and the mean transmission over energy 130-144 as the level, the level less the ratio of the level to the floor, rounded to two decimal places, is 2.84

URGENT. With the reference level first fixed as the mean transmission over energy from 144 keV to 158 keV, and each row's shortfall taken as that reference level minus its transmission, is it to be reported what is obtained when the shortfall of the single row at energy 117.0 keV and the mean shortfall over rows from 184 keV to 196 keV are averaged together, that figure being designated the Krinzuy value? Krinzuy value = -0.44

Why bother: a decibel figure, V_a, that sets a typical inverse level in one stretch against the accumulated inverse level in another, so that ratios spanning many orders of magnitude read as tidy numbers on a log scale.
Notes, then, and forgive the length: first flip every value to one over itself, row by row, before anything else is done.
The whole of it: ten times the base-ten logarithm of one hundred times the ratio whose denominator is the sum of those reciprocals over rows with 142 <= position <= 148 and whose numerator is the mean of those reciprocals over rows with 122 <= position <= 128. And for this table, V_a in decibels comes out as 14.5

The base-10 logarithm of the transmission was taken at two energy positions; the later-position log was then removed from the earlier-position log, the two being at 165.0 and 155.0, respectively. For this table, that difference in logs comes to -0.03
